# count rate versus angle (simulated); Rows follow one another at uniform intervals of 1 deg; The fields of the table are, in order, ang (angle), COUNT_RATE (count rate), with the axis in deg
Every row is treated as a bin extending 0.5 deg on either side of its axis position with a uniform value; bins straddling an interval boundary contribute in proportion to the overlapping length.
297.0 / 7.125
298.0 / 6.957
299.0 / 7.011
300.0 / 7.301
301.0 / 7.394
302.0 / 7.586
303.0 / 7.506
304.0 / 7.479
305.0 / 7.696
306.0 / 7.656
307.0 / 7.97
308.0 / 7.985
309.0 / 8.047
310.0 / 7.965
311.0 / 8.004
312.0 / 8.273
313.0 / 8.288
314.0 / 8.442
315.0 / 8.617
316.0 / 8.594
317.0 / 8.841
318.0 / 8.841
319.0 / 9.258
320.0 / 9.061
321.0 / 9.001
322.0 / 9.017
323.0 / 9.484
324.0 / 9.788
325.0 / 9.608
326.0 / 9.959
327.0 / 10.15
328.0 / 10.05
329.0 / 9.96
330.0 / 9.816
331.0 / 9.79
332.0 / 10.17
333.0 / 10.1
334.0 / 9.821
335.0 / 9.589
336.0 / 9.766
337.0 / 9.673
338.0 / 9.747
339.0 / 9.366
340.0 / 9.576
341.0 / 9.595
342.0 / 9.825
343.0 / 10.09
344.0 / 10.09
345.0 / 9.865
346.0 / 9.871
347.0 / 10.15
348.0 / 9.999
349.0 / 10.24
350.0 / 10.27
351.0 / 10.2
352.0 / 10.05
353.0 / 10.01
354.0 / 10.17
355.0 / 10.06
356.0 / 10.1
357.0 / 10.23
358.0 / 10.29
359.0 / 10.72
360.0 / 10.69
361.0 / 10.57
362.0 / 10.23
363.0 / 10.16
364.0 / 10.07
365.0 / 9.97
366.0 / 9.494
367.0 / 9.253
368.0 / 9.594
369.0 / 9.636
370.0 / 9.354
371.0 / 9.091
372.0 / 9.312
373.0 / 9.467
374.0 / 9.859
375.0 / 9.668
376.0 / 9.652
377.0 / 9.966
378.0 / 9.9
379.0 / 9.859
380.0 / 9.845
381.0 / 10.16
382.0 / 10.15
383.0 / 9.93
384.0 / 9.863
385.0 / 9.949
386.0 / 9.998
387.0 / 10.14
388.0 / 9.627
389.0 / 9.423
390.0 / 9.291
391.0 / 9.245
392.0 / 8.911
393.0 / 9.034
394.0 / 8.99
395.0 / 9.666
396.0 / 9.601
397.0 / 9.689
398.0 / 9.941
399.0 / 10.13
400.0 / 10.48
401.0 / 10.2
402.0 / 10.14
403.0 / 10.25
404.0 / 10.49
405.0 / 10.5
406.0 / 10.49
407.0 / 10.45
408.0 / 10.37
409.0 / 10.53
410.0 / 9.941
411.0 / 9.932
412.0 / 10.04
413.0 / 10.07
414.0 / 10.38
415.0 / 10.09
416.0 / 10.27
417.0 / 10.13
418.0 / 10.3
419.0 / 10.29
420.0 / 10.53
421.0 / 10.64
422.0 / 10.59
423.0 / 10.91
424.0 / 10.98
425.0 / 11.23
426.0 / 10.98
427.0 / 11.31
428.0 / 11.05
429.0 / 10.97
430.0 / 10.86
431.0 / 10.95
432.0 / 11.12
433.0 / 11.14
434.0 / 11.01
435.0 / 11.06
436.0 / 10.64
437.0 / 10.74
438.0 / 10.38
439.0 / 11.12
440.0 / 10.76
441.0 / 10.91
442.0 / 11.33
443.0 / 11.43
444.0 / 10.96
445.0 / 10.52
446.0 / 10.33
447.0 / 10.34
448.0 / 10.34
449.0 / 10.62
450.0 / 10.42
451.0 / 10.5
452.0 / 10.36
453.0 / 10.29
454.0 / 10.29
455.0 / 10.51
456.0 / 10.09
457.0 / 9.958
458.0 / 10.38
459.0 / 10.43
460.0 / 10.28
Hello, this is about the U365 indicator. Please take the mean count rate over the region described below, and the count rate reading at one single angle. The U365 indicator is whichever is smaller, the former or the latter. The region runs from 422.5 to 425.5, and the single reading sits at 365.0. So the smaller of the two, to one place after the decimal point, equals 10.0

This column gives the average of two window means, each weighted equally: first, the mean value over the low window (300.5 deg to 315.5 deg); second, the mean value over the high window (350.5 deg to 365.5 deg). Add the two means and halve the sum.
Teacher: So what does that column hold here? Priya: 9.1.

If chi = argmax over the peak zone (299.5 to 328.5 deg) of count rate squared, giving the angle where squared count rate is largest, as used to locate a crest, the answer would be 327.0 deg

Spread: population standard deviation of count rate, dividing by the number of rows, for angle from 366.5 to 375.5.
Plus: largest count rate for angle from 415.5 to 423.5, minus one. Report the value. 10.1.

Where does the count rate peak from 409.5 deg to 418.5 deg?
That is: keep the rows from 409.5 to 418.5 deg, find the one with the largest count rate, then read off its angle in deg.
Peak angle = 414.0 deg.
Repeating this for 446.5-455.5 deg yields 449.0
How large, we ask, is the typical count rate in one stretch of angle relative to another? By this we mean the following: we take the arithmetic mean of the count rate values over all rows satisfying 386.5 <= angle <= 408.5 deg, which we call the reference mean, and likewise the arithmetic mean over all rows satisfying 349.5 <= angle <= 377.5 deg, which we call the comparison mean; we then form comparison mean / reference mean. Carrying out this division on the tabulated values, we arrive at 1.01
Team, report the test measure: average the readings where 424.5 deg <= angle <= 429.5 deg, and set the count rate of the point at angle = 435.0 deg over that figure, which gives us 1.00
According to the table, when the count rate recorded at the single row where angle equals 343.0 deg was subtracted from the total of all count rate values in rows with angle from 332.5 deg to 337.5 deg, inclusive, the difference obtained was 38.9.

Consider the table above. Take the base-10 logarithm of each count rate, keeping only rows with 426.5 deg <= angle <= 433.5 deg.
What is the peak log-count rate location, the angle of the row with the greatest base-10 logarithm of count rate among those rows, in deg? 427.0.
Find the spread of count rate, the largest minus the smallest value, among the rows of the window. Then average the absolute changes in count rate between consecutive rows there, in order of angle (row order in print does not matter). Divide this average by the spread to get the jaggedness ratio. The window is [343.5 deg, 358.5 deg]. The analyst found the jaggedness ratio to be 0.284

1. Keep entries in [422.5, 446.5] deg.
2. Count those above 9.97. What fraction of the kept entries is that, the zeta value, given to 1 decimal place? 1.0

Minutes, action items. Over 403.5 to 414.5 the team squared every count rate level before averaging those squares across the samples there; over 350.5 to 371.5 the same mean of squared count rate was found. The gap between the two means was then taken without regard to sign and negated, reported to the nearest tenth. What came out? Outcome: -5.8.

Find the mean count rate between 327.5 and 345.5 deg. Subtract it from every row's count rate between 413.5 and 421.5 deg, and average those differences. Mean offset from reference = 0.50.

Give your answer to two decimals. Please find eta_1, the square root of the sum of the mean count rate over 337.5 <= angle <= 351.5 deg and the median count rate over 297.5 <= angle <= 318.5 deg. 4.23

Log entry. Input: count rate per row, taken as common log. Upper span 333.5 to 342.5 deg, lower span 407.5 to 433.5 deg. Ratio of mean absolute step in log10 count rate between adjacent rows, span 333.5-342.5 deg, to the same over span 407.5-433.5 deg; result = 1.1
